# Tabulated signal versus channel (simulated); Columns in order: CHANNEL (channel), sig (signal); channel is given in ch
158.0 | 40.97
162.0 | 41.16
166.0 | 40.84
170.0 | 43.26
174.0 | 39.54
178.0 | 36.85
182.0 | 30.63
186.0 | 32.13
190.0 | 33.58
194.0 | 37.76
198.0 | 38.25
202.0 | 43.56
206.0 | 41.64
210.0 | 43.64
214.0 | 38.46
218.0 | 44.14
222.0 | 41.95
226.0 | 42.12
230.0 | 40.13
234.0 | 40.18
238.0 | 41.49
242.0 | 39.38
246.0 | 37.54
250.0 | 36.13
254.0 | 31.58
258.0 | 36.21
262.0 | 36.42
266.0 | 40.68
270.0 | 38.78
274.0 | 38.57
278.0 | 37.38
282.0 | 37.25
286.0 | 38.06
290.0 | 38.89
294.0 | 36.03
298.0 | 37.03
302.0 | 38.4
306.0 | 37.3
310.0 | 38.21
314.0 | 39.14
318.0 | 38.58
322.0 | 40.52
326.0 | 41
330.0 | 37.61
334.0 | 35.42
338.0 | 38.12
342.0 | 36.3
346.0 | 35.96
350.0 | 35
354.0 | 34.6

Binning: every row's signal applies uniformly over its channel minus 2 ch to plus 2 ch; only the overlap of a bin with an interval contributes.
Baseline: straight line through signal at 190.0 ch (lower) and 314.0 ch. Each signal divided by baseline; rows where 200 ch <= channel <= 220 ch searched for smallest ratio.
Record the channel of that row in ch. 214.0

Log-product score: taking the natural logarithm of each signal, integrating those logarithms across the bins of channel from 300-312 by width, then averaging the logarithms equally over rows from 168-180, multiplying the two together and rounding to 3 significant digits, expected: 161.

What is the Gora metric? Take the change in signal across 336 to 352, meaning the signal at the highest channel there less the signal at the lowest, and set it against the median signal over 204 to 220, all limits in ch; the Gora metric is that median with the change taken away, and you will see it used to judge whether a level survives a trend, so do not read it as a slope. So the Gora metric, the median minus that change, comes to 45.8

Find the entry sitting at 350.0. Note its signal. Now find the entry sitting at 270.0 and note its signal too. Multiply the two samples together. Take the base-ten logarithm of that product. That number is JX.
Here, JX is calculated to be 3.133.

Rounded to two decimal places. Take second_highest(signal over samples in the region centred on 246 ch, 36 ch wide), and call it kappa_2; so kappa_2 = 40.18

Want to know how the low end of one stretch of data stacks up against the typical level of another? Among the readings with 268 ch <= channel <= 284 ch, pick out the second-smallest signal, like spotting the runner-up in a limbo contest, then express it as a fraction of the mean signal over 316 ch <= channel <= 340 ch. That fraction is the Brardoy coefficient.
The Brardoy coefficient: 0.97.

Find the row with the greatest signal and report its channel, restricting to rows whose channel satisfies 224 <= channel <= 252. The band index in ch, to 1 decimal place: 226.0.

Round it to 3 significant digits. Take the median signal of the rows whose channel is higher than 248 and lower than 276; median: 36.4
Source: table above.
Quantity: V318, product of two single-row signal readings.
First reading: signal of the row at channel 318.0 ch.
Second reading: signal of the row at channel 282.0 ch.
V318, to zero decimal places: 1437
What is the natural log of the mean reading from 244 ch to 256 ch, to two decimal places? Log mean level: 3.56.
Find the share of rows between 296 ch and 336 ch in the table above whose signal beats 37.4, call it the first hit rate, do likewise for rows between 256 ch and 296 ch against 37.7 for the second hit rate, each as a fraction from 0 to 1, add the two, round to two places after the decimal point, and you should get 1.20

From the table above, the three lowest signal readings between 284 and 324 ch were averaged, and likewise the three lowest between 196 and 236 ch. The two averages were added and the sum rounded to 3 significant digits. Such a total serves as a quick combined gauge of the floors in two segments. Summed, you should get 75.7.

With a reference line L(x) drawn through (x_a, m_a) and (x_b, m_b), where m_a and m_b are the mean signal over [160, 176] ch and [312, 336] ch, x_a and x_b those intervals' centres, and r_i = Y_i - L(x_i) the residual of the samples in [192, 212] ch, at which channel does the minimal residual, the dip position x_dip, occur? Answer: 194.0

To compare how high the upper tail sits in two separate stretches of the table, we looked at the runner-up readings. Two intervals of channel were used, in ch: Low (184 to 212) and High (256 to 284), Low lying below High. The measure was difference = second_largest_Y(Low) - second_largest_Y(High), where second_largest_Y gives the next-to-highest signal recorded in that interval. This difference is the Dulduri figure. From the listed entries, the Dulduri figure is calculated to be 4.8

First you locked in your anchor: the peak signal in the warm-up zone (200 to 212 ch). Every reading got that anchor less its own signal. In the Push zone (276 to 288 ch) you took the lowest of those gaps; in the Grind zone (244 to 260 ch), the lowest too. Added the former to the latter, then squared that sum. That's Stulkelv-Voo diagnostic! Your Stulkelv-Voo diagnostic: 136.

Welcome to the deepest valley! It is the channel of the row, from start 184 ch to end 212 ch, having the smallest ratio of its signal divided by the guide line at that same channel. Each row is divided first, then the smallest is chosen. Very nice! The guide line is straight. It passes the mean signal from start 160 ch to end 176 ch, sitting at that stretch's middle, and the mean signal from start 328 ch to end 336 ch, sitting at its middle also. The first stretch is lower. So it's 186.0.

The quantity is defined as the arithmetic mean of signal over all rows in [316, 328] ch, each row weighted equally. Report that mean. 40.0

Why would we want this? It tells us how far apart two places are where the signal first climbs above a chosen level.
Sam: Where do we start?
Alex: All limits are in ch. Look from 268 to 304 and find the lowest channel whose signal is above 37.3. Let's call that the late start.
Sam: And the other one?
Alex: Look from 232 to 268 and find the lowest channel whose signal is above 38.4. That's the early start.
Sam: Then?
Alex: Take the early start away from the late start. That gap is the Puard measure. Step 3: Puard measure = 36 ch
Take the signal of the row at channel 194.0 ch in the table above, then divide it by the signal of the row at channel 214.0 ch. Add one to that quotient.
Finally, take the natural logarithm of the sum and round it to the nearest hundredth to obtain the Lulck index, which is 0.68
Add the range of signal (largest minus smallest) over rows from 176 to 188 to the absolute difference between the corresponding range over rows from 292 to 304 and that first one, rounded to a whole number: 10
